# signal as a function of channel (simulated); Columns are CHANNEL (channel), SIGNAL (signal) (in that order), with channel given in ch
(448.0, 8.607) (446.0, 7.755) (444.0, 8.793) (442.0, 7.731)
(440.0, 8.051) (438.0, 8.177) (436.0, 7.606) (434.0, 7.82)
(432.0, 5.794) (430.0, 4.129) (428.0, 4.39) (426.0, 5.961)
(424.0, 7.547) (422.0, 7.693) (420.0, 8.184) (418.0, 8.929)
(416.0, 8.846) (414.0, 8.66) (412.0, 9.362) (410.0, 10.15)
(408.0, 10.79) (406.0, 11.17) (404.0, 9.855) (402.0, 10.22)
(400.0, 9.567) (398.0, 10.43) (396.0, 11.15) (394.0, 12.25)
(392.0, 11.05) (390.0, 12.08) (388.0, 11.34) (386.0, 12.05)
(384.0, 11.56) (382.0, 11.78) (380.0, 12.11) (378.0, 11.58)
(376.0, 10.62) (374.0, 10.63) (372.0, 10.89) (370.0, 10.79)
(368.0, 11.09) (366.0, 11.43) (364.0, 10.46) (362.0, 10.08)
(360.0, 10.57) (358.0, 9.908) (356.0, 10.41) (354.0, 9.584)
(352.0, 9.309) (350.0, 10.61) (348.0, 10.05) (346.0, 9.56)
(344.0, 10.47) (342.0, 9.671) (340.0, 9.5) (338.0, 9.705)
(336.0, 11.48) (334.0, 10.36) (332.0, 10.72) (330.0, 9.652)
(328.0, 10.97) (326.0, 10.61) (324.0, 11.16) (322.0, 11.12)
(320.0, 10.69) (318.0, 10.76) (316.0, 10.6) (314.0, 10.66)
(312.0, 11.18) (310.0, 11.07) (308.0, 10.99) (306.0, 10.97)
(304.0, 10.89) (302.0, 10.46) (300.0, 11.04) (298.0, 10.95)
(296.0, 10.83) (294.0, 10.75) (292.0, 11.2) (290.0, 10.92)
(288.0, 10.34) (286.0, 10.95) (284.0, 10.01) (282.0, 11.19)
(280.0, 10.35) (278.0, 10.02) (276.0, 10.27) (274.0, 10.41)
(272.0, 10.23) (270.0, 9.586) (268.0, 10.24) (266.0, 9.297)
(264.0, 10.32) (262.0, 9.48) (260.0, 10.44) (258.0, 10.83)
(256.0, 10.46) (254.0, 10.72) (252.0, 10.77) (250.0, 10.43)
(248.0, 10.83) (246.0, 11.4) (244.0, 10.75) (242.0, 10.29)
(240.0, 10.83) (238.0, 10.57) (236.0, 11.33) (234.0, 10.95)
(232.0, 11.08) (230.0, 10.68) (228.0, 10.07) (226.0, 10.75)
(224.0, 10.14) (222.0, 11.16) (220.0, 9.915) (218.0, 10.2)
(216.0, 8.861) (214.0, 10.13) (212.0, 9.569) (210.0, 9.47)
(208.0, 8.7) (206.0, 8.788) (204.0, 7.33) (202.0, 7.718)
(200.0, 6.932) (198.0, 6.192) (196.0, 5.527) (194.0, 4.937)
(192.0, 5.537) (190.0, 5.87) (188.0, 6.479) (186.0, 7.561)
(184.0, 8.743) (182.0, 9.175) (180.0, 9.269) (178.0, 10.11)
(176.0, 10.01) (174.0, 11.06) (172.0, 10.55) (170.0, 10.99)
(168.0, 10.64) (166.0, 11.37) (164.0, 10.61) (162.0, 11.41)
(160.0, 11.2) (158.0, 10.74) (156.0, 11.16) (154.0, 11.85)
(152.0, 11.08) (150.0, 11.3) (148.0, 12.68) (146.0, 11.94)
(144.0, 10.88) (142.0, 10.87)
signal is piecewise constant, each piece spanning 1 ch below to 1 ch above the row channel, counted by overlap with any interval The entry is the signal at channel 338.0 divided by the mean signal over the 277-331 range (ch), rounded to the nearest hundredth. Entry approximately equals 0.90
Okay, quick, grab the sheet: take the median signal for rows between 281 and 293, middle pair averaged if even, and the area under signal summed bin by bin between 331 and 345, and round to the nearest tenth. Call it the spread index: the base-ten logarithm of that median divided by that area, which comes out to -1.1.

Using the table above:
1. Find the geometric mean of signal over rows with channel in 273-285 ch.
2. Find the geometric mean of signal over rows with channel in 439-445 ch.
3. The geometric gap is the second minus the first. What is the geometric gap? -2.2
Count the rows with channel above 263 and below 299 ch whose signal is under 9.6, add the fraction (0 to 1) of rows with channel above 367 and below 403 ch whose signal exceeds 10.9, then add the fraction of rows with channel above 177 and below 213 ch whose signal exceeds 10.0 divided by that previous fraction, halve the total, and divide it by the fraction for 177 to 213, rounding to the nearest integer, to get 24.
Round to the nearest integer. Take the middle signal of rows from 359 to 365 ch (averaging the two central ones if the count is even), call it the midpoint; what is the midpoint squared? 109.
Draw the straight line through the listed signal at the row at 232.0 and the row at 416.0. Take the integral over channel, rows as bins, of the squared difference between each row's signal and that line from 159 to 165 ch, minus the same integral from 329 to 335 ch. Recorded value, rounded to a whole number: 3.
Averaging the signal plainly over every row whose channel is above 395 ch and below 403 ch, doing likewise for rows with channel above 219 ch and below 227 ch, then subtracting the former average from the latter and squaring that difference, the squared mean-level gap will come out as 0.0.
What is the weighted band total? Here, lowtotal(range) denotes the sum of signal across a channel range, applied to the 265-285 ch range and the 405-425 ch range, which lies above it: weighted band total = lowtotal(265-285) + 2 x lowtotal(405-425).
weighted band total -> 284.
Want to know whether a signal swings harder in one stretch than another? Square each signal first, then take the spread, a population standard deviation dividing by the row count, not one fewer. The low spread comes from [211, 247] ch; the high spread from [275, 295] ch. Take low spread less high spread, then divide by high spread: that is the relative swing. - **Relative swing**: 0.4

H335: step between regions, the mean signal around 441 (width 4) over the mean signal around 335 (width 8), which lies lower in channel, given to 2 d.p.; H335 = 0.75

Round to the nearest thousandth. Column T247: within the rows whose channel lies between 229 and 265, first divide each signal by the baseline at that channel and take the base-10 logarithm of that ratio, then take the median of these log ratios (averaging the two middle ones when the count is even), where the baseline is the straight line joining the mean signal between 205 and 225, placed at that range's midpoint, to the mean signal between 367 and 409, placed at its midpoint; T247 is 0.033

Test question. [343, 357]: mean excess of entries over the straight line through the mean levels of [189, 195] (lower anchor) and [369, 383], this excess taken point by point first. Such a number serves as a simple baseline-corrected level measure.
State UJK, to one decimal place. -0.4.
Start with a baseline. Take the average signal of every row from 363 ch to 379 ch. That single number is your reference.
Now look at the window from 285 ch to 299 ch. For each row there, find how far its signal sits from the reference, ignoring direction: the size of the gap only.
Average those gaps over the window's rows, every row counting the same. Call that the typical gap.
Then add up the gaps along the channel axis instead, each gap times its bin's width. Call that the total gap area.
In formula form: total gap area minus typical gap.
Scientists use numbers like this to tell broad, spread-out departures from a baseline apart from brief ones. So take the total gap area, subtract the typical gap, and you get 2.2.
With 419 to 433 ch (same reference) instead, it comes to 61.0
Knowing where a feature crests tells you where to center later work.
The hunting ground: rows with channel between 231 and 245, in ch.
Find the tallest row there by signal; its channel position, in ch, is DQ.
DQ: 236.0 ch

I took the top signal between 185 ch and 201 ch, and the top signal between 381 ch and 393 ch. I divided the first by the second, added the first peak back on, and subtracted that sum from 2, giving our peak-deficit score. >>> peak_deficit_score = -6.2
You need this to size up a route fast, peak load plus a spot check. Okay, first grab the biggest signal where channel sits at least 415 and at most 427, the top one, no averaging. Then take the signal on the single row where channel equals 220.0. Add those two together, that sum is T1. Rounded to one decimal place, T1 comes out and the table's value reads 18.8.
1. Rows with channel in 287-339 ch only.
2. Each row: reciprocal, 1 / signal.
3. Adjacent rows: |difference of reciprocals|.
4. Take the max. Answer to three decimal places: 0.016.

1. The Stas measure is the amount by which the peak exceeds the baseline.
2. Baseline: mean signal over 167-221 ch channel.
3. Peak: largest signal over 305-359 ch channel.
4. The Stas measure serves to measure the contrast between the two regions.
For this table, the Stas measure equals 3.0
